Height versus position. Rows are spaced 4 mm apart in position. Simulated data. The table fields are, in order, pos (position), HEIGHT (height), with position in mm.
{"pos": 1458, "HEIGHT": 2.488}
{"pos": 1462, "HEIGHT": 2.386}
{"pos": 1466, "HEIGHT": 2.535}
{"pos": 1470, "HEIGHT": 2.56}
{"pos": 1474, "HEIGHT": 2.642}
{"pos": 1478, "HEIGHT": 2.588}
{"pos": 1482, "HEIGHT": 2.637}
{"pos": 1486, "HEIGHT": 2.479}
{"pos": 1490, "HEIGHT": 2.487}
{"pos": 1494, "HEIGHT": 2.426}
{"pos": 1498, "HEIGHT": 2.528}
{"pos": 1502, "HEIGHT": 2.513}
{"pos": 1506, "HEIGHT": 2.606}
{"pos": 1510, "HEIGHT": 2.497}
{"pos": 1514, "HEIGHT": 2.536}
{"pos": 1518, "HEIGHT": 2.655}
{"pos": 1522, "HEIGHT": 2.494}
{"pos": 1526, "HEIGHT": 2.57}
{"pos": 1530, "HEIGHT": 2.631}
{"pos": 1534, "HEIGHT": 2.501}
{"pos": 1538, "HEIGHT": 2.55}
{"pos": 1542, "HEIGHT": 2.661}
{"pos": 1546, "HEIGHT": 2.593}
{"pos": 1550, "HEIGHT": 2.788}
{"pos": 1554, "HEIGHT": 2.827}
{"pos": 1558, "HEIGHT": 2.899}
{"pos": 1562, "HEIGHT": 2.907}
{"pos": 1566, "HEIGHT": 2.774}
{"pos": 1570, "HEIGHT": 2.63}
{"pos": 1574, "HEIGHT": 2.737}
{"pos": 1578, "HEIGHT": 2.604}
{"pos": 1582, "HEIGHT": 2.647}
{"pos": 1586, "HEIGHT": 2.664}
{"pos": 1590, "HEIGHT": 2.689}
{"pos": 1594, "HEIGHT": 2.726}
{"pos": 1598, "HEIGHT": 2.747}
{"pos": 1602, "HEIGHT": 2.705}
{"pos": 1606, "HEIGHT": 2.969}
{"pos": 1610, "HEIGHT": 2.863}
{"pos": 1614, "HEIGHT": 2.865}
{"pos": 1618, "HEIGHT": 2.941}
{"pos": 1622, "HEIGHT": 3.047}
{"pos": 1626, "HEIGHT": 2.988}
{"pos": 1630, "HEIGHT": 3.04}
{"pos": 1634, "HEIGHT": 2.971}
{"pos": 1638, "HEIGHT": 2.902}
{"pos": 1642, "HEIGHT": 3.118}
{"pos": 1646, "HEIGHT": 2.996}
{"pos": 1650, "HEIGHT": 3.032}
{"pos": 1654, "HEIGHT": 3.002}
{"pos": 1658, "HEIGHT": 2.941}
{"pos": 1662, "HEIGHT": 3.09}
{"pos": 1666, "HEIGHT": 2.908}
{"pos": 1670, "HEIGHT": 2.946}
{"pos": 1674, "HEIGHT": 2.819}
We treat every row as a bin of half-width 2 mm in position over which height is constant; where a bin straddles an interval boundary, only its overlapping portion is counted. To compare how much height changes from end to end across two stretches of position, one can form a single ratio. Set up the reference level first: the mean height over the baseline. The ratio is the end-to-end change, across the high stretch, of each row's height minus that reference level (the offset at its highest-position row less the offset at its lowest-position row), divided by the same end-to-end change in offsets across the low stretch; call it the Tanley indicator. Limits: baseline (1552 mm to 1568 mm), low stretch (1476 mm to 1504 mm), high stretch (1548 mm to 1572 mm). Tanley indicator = 2.1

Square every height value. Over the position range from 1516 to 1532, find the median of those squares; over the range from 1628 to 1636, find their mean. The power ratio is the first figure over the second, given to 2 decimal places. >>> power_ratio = 0.75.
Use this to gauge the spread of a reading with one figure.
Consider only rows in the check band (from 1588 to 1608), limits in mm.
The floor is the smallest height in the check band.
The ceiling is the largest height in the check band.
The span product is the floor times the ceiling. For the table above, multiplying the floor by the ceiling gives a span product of 8.0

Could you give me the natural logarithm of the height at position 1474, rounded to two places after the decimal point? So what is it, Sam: 0.97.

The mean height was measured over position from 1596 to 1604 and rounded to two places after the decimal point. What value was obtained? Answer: 2.73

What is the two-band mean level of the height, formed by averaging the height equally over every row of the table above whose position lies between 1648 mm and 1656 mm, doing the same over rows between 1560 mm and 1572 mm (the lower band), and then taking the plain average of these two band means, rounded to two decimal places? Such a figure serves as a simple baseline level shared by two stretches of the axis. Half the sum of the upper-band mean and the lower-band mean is 2.89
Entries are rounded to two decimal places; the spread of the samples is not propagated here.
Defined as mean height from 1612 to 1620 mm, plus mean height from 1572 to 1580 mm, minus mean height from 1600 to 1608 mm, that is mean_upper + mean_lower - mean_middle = 2.74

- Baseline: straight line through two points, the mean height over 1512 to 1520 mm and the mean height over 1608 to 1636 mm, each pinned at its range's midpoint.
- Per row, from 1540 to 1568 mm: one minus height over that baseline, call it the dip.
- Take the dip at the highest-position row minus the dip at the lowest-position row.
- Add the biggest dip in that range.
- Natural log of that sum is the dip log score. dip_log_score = -3.6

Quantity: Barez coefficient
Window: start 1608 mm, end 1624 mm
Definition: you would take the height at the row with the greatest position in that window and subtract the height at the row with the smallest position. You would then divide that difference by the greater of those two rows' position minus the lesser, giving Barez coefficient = 0.015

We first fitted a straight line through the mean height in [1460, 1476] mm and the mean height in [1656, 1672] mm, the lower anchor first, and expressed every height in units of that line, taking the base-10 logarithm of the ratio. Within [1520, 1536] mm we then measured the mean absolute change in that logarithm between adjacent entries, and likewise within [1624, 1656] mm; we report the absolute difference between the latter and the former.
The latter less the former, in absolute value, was 0.0022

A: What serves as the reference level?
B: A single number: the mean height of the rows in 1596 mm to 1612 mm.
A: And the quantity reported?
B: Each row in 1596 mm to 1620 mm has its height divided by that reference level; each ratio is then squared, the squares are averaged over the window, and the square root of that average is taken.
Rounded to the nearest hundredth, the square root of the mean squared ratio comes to 1.01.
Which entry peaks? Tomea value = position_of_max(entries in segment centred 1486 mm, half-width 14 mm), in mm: 1474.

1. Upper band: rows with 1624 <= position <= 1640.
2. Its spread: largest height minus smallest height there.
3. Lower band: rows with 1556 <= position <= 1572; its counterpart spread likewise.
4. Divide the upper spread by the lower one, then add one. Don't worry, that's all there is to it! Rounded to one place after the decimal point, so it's 1.5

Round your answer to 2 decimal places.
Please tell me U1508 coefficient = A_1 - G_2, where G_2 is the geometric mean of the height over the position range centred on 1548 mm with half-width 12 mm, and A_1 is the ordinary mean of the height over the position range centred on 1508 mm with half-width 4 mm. -0.17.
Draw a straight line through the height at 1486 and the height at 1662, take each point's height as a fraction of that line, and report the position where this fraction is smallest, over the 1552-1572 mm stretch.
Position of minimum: 1570 mm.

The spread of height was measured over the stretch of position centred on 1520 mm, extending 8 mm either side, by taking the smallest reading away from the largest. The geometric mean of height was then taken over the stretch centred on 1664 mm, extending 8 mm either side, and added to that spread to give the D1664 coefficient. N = 3.13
